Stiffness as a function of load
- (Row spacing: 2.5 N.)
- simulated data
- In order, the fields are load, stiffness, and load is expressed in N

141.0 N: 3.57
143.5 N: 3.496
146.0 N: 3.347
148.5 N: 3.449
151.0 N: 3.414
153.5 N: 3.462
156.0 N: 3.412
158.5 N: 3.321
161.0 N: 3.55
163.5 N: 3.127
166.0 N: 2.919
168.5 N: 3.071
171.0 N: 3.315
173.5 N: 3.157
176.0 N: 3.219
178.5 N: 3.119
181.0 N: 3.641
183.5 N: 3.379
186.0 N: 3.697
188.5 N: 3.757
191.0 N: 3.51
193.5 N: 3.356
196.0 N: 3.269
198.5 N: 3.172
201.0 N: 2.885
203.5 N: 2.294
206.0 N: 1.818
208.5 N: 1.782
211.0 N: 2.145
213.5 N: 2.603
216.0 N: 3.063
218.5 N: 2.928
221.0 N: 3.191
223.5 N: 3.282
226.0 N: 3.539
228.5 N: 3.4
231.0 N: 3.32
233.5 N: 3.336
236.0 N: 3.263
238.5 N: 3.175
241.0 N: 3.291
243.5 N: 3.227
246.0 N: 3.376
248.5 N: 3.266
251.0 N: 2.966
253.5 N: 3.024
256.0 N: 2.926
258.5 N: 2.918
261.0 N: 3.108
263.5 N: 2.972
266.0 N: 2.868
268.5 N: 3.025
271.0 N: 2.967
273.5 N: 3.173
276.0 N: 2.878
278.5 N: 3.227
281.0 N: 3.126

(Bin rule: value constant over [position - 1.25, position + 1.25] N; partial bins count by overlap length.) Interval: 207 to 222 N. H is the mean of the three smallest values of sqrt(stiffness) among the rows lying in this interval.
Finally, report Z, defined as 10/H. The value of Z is 6.80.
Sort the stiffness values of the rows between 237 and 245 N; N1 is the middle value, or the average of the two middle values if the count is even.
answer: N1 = 3.23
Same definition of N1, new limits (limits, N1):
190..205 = 3.22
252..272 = 2.97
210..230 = 3.13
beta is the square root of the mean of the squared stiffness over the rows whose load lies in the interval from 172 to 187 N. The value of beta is 3.38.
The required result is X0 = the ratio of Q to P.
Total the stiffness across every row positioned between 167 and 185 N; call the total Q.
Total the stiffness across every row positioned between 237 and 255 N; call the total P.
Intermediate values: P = 22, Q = 23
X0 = 1.0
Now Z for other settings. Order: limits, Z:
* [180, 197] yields 5.48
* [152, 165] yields 5.52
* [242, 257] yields 5.80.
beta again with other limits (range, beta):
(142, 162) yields 3.43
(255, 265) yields 2.98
